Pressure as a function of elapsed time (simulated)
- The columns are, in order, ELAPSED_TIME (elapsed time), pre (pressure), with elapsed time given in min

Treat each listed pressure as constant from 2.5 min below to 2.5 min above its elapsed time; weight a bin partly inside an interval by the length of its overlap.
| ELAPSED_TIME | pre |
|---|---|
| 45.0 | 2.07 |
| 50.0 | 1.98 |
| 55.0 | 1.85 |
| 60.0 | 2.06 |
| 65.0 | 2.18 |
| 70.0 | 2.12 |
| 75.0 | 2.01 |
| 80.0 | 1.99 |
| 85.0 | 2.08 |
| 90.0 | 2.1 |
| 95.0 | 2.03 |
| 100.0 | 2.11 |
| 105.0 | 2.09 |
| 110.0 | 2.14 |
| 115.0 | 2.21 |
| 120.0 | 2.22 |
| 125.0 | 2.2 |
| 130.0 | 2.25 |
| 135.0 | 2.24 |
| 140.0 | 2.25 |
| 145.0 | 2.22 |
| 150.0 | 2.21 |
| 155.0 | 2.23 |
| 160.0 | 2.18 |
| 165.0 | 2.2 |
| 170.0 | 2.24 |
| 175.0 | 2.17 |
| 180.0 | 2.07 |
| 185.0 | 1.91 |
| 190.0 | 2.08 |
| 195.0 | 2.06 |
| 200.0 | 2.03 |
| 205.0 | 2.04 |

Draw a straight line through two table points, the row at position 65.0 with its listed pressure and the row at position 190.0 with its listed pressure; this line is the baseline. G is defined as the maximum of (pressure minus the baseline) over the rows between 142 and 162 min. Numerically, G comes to 0.12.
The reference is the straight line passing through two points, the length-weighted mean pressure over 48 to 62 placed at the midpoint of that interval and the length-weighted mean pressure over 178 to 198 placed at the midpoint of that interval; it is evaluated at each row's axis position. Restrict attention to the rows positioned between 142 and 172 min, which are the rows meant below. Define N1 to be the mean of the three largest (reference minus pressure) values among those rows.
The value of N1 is -0.18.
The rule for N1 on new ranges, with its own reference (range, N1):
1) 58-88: -0.05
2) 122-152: -0.21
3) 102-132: -0.15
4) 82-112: -0.09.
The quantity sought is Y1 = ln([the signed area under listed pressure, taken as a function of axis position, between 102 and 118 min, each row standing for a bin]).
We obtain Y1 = 3.54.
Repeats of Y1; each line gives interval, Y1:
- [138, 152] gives 3.44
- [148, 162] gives 3.43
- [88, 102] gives 3.37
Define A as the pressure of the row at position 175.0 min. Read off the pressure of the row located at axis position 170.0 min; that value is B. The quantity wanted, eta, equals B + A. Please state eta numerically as 4.41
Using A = 2.17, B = 2.24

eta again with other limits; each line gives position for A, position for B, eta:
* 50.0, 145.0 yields 4.20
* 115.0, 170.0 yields 4.45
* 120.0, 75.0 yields 4.23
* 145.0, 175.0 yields 4.39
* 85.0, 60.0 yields 4.14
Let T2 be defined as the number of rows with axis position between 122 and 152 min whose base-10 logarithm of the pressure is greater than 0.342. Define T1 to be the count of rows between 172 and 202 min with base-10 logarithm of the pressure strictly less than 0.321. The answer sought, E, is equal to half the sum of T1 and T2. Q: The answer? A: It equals 5.5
